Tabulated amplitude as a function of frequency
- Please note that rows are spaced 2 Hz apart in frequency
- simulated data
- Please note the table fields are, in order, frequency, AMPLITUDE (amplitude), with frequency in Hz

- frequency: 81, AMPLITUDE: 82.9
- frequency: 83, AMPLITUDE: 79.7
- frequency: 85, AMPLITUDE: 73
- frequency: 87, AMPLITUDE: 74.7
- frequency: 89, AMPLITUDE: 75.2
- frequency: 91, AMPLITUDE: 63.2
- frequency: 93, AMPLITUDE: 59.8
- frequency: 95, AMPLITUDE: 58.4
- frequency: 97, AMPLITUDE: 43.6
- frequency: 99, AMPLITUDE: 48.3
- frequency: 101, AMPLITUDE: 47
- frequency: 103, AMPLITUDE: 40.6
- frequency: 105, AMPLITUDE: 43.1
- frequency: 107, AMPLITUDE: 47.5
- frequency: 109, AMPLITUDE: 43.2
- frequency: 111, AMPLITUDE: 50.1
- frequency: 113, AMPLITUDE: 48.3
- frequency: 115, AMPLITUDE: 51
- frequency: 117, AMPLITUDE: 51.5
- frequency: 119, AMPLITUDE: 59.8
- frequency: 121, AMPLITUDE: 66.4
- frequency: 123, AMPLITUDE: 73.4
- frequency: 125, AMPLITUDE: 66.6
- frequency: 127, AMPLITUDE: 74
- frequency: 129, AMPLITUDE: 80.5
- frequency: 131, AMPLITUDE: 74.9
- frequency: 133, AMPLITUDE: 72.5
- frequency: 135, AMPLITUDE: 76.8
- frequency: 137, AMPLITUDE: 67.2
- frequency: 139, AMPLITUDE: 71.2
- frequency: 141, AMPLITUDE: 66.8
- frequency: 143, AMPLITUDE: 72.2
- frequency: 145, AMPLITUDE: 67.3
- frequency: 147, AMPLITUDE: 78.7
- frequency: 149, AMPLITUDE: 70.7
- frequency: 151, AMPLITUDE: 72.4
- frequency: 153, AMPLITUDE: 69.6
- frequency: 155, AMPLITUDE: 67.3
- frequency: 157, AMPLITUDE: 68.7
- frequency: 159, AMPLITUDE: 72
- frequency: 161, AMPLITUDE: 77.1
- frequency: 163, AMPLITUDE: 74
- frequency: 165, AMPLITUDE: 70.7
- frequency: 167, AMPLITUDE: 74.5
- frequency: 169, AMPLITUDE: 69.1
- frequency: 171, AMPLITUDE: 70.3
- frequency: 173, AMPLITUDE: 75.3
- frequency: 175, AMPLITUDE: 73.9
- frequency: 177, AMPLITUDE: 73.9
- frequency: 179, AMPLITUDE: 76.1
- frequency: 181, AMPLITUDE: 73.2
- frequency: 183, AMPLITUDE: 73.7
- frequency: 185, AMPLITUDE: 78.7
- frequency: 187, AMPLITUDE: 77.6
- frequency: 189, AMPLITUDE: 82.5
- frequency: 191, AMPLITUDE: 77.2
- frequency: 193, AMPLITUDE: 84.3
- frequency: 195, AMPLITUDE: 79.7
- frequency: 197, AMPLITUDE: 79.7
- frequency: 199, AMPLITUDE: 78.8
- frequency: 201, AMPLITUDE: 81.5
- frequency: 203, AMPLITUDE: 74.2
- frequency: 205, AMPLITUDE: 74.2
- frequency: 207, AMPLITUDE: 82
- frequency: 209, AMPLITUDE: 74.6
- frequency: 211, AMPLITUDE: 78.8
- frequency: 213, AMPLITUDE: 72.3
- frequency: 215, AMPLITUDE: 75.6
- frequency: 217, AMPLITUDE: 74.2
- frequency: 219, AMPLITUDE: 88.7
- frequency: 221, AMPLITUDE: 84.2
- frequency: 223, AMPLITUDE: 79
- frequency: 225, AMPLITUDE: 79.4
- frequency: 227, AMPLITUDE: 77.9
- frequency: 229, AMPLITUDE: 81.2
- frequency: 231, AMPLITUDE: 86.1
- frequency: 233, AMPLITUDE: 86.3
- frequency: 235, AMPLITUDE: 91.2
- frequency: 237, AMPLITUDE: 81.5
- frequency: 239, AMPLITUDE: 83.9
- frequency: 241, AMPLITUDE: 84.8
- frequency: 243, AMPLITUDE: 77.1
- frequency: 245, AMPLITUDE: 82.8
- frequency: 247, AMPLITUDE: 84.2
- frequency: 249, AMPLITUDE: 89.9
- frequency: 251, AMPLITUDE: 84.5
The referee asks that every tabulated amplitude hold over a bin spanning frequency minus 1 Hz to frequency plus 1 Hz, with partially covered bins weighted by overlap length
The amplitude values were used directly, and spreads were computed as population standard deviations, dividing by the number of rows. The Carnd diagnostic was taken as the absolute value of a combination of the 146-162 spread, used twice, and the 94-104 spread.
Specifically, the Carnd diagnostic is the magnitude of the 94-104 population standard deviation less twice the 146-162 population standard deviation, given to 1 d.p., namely 1.4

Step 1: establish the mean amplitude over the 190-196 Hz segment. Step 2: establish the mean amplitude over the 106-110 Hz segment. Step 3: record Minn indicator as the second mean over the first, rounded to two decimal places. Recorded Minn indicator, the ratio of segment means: 0.56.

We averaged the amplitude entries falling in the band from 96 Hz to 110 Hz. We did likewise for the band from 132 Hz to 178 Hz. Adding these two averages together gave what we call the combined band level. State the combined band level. 117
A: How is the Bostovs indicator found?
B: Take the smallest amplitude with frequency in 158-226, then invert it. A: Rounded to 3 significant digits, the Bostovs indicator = 0.0145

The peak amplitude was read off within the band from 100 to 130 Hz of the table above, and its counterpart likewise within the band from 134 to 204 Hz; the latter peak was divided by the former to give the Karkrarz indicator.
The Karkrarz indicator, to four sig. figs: 1.047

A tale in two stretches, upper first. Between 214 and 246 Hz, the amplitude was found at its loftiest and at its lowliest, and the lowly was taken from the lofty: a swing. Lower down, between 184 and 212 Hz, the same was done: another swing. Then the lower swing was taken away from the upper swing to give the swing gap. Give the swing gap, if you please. 7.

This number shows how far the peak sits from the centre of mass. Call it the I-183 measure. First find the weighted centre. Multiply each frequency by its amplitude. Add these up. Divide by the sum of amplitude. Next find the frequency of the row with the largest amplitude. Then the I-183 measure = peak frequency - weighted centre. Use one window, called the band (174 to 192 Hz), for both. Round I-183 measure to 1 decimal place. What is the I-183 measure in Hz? 5.9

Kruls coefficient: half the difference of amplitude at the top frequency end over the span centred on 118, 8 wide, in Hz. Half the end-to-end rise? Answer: 7.7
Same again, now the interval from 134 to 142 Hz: -5.0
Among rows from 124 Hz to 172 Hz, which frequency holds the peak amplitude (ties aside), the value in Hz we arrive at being 129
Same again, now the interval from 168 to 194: 193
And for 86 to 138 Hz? 129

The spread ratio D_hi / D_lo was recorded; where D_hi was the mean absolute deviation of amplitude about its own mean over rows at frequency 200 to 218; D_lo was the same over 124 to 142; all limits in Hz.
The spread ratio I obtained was 0.8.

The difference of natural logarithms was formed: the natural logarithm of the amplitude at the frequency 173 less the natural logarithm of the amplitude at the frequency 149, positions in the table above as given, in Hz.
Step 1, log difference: 0.06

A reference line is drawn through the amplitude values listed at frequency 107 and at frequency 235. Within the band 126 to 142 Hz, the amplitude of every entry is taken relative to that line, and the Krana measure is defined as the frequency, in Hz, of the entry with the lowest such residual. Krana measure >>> 141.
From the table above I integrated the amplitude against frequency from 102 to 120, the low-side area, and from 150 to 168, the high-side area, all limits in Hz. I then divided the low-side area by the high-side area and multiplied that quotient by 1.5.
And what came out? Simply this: 1.01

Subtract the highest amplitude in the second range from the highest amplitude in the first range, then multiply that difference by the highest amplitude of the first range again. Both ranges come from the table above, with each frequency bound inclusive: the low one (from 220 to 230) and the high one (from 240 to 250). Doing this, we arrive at -480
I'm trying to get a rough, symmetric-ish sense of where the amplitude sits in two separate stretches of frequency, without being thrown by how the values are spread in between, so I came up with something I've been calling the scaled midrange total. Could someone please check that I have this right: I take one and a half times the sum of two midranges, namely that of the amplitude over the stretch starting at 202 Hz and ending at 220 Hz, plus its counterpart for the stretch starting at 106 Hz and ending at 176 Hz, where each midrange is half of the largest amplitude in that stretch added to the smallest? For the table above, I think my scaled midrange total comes 214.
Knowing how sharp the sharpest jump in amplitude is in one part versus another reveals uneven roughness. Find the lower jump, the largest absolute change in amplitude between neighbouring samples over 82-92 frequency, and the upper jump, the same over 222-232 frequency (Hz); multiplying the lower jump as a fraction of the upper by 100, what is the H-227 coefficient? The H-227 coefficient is 245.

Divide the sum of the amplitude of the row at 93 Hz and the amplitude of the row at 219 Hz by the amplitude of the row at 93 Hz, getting 2.5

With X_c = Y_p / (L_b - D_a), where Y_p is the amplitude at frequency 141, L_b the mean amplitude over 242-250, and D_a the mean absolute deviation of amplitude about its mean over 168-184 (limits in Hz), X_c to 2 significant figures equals 0.82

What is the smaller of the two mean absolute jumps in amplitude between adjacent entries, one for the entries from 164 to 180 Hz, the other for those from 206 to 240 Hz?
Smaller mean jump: 2.7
